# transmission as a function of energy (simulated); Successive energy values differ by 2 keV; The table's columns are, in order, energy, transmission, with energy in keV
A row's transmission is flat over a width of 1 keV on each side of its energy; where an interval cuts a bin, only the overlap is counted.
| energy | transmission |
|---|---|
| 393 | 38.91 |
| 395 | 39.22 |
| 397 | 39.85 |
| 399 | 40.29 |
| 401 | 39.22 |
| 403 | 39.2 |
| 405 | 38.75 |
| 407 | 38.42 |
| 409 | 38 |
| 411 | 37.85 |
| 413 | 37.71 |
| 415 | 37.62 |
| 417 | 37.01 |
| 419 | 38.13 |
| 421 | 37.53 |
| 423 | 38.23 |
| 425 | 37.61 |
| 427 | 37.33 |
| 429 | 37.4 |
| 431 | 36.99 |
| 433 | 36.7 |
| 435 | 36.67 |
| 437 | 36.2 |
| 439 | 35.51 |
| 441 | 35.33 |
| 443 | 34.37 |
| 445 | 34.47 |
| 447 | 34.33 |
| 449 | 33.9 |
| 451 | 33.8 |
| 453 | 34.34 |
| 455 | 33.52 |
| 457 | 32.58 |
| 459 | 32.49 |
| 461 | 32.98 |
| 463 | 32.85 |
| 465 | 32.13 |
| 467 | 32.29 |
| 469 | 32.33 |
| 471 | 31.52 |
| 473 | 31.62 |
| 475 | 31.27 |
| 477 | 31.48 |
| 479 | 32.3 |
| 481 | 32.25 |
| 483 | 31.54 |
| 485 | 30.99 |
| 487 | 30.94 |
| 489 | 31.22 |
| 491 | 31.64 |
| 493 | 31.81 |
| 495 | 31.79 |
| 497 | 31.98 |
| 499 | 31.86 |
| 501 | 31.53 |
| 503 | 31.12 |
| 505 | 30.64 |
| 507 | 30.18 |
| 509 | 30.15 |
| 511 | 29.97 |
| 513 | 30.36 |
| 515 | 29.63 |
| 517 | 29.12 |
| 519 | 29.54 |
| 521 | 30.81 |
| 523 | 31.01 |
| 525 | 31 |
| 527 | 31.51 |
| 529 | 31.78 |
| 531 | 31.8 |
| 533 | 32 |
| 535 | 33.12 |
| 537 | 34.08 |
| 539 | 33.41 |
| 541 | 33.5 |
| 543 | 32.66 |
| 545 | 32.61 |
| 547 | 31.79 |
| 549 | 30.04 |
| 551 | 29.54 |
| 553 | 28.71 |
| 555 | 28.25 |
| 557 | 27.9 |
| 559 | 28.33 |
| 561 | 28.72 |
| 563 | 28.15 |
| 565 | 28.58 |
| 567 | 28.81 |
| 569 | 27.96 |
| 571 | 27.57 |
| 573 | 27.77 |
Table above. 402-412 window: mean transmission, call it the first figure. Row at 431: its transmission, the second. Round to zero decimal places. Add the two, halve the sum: 38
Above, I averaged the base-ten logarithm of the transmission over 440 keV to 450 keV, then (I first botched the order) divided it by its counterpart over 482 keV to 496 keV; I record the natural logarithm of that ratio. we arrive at 0.027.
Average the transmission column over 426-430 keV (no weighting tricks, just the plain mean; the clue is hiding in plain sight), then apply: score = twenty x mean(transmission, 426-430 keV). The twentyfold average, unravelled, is 747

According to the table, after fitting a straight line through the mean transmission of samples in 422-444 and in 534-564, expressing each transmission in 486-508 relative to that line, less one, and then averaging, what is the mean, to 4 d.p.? -0.0602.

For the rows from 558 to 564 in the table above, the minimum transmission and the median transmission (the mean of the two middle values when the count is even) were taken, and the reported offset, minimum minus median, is -0.18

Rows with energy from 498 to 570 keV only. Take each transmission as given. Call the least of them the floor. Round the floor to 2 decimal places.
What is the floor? 27.90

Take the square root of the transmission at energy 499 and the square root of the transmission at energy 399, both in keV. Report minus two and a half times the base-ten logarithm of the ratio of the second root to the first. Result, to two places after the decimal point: -0.13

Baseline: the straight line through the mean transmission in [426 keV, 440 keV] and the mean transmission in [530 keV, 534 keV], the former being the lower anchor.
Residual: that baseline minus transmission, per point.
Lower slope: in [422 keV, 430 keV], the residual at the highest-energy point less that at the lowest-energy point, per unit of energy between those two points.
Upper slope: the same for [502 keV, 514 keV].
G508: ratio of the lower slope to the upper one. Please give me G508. 3.3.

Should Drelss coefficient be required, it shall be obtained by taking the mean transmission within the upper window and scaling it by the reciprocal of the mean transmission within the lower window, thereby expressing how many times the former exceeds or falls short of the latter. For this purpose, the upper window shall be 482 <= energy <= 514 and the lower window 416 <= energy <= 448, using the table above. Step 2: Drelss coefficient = 0.85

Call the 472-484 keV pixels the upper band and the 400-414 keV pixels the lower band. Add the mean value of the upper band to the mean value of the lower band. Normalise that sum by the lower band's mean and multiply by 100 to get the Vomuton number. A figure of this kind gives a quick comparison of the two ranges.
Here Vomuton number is 183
